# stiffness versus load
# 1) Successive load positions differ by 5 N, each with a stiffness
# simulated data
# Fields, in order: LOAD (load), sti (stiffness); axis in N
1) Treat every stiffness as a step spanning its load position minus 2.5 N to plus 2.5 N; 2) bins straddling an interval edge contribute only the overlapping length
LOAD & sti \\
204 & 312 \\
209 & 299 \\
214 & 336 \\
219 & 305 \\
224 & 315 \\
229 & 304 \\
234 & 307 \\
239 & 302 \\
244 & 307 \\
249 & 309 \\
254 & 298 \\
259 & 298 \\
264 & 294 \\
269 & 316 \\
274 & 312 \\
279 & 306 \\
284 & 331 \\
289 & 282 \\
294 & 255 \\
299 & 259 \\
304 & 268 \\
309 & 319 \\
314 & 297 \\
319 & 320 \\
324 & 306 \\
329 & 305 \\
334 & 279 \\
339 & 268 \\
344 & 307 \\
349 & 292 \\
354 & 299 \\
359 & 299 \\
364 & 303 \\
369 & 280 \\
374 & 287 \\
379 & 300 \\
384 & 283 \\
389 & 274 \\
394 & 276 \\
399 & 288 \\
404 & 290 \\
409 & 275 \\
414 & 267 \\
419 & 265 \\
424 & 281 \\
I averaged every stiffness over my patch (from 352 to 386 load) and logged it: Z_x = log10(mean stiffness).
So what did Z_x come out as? 2.47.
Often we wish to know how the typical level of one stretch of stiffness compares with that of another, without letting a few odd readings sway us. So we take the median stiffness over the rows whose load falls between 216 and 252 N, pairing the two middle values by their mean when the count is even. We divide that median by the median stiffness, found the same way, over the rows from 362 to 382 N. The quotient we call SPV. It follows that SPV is 1.05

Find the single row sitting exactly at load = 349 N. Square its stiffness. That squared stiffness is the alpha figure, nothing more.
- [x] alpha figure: 85264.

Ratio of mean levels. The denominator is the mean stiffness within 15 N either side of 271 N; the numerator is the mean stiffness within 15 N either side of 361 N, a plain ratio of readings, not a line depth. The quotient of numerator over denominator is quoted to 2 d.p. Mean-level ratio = 0.95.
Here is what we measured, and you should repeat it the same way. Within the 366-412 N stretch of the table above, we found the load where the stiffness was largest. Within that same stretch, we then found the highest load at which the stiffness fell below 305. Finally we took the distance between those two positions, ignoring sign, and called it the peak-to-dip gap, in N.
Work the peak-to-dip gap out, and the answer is 30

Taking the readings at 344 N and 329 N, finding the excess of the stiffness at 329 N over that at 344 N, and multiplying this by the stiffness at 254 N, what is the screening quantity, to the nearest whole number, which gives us -596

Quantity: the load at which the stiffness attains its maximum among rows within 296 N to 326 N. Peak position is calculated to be 319 N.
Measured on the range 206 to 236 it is 214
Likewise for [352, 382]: 364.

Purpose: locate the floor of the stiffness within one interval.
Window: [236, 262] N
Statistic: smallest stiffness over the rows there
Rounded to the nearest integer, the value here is 298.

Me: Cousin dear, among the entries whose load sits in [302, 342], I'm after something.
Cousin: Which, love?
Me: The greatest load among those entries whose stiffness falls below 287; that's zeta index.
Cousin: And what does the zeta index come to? 339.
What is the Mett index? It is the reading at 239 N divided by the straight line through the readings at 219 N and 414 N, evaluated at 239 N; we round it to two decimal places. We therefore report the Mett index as 1.00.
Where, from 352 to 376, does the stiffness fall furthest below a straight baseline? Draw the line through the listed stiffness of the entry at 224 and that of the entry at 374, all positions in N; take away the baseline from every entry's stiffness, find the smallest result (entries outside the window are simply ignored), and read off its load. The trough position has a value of 369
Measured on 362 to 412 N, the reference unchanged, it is 389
